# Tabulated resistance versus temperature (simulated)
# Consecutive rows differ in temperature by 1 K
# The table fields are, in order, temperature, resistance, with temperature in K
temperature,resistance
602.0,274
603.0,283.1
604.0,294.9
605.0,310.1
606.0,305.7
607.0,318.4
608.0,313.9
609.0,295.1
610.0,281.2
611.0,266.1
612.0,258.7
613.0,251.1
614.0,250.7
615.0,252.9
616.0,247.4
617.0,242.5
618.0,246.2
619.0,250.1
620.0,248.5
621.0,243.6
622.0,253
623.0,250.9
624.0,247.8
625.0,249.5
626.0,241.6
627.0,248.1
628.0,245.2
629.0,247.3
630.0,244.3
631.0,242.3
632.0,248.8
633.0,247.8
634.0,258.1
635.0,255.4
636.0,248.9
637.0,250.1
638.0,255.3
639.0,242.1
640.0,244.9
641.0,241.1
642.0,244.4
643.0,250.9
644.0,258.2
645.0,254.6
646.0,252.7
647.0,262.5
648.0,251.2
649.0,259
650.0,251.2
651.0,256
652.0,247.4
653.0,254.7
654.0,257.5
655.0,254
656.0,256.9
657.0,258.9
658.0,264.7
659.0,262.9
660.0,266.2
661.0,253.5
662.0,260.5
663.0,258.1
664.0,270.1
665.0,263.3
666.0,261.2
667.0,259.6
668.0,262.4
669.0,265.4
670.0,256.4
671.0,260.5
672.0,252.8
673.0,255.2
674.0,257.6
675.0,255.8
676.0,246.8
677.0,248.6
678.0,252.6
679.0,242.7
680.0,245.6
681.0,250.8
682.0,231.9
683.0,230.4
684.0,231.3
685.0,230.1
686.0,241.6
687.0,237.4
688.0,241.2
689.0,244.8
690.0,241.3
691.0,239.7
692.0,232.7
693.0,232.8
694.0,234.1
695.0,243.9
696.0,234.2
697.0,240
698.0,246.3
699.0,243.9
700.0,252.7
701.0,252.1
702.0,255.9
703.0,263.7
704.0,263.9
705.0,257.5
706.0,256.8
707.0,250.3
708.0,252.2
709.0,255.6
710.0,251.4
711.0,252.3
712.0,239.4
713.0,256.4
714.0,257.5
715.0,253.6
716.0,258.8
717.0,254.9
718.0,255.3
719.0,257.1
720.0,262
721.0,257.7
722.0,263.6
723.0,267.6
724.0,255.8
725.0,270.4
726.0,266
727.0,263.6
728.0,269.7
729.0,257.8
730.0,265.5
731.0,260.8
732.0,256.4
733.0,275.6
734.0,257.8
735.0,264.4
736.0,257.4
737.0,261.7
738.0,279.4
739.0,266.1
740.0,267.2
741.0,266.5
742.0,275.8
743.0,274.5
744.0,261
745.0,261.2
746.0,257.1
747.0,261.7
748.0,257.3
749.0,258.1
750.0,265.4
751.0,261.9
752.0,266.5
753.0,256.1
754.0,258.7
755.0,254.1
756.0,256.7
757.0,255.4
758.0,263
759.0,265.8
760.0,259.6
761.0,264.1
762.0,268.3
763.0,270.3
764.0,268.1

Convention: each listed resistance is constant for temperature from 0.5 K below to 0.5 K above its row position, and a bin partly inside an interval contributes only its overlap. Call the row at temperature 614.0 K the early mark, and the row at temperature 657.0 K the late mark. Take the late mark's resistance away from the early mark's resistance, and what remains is -8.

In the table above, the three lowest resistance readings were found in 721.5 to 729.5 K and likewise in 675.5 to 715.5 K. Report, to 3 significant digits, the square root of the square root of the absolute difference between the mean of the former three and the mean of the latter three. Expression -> 2.31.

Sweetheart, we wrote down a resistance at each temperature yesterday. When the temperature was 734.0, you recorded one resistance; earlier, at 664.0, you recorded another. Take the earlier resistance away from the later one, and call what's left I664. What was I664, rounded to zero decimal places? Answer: -12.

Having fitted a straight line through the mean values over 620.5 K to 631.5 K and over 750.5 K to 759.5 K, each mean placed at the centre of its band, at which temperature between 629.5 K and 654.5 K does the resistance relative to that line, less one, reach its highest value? 647.0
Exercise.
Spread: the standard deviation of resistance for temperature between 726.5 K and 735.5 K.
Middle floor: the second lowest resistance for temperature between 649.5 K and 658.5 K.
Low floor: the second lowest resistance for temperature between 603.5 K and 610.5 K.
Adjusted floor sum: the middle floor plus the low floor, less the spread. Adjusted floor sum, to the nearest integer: 540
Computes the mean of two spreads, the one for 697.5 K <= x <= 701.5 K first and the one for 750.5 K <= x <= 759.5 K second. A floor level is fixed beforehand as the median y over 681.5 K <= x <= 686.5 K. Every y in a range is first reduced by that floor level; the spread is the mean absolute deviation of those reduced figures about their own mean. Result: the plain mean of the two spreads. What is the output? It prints 3.8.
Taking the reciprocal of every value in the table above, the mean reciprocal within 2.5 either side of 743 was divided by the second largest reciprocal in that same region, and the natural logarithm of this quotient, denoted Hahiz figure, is -0.0244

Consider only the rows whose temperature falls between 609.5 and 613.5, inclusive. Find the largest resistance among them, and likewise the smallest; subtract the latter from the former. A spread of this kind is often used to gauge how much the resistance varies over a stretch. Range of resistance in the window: 30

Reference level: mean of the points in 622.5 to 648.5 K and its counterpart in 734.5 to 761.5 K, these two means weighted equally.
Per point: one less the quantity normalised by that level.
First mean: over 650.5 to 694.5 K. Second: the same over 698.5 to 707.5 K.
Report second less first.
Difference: -0.018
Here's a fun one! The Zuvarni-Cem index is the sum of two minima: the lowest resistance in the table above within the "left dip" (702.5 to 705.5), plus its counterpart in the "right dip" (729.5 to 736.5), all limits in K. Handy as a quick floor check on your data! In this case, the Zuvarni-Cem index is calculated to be 514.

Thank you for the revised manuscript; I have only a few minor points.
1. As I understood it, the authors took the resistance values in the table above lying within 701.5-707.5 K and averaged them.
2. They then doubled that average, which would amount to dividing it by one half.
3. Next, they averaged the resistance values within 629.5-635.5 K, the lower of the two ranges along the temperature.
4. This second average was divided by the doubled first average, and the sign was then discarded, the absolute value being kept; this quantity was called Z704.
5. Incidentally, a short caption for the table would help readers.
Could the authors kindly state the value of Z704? 0.48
